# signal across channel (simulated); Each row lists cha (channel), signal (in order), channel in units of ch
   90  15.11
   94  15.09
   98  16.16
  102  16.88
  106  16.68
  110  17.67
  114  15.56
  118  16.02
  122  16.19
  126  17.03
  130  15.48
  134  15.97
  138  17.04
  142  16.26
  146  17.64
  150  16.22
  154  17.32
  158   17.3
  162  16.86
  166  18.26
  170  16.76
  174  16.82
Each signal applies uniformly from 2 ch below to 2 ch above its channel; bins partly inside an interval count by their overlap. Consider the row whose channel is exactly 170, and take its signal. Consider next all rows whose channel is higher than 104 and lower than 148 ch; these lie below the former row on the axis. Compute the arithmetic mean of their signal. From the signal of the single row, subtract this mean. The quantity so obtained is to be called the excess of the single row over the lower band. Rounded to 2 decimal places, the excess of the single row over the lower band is 0.26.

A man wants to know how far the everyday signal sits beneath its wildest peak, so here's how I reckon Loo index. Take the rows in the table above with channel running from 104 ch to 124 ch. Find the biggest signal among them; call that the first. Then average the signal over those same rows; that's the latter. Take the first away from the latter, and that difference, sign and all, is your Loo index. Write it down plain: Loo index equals -1.25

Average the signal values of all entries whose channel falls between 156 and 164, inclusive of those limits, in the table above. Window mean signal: 17.1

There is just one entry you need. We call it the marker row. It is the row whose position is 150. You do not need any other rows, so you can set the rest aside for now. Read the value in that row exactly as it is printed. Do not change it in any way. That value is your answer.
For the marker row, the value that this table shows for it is 16.22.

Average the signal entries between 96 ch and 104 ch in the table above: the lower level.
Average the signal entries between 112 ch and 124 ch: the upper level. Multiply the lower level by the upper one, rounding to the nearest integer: 263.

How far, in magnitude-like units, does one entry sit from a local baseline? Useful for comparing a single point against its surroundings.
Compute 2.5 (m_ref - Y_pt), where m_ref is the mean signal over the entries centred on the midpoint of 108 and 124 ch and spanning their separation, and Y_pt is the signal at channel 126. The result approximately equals -1.7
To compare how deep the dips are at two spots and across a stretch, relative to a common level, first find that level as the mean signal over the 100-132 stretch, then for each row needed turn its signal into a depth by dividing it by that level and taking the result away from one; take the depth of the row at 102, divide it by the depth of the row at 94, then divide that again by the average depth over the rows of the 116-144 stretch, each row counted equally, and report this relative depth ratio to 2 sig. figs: -35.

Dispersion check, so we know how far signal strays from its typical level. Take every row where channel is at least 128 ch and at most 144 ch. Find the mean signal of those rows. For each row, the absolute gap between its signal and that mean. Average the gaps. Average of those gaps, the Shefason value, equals 0.46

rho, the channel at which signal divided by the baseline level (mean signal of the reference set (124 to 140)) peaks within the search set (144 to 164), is 146 ch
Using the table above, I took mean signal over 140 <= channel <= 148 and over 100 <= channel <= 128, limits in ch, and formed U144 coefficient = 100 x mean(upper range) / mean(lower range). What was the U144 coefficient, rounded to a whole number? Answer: 102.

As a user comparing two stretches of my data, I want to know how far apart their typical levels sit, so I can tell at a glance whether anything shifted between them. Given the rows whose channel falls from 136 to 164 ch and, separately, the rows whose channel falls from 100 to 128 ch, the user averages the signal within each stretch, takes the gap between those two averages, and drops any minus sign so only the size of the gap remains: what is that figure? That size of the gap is 0.4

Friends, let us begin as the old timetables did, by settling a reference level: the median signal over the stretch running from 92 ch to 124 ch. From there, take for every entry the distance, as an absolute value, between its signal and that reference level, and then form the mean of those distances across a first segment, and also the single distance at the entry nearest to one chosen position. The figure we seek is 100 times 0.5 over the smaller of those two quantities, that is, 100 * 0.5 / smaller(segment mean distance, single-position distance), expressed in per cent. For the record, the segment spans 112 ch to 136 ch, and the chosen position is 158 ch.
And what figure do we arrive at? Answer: 118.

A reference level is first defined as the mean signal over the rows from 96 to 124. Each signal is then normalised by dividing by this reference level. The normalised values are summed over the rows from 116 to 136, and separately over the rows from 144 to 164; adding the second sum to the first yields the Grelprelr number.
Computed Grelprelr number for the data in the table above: 10.1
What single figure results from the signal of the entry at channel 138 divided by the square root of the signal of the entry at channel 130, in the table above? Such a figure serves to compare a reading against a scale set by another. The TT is 4.33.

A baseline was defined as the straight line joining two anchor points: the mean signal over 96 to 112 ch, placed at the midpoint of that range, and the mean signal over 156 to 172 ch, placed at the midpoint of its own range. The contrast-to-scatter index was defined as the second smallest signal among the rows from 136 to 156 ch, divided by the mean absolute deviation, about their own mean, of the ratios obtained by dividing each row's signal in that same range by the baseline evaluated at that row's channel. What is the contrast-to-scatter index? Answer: 532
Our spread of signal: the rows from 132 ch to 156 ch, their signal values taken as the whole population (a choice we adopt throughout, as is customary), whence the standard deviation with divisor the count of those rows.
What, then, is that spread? 0.62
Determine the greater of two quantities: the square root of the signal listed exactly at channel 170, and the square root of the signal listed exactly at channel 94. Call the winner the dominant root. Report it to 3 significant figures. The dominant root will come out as 4.09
